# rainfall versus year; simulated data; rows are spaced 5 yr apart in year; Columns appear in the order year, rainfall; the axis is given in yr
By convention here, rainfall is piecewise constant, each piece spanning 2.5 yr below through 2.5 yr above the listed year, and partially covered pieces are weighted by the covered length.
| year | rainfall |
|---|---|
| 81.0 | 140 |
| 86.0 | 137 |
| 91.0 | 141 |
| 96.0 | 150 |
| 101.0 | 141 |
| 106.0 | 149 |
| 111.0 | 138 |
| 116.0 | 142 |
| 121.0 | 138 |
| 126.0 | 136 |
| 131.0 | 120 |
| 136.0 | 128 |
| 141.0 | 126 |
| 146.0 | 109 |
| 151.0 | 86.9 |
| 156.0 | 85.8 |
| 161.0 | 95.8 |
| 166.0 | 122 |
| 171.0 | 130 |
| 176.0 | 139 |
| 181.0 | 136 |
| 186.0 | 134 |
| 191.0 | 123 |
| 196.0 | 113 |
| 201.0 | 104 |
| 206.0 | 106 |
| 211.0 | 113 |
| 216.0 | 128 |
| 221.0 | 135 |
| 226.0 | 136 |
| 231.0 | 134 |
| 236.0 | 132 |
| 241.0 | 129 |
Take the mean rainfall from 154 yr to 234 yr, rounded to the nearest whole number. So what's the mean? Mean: 121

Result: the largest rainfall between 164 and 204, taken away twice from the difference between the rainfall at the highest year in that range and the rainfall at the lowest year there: -296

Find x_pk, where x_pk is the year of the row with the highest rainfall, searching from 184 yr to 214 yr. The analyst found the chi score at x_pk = 186.0 yr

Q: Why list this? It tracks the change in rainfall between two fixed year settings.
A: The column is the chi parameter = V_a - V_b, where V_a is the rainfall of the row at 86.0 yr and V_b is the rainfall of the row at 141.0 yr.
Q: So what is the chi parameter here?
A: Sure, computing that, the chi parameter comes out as 11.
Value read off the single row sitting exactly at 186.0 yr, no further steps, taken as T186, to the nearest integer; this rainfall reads 134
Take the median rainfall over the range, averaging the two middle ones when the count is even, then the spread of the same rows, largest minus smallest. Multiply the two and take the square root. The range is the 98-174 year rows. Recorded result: 90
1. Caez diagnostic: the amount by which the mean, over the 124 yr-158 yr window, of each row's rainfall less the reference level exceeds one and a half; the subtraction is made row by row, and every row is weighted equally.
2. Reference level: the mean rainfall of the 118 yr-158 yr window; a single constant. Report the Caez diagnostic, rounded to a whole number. -5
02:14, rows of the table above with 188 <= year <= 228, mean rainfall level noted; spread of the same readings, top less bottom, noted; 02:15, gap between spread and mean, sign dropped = 88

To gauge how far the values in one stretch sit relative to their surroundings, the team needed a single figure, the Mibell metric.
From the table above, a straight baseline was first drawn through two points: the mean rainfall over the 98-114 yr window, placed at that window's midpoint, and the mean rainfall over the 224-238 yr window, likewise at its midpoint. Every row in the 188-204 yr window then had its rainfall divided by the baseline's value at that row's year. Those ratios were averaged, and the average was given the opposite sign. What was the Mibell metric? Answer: -0.83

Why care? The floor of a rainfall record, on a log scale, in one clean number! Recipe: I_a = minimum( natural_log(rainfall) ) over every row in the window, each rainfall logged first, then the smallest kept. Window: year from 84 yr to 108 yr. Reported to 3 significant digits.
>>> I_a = 4.92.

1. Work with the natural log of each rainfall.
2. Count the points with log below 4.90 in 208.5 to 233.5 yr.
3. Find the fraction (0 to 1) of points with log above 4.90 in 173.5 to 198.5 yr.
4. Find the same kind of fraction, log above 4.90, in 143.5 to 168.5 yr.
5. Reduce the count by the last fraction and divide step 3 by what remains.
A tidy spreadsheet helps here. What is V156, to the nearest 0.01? 0.13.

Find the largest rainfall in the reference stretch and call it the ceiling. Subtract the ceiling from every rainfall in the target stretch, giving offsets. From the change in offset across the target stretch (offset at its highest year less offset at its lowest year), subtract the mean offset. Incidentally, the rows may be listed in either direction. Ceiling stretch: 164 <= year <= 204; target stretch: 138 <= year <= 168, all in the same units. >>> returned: 31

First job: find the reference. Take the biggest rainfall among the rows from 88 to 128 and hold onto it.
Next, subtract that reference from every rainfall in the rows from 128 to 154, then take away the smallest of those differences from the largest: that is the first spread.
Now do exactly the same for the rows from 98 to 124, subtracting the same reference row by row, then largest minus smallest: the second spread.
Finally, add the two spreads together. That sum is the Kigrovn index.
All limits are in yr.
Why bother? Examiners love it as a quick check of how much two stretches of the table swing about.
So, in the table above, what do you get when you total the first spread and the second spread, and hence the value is 52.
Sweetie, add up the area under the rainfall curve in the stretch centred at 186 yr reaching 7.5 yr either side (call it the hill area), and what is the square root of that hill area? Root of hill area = 44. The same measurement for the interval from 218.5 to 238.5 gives 52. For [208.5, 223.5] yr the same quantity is 43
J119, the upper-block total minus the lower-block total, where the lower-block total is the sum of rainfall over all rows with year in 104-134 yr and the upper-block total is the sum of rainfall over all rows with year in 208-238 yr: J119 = -45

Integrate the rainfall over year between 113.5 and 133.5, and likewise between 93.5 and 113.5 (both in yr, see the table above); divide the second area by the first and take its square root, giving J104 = 1.04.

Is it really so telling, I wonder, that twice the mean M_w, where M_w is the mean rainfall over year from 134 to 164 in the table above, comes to 210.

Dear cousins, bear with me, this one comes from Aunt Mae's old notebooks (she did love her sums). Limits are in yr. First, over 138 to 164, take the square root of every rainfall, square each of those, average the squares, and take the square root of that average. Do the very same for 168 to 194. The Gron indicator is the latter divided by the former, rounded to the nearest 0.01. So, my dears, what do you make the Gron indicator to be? 1.15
